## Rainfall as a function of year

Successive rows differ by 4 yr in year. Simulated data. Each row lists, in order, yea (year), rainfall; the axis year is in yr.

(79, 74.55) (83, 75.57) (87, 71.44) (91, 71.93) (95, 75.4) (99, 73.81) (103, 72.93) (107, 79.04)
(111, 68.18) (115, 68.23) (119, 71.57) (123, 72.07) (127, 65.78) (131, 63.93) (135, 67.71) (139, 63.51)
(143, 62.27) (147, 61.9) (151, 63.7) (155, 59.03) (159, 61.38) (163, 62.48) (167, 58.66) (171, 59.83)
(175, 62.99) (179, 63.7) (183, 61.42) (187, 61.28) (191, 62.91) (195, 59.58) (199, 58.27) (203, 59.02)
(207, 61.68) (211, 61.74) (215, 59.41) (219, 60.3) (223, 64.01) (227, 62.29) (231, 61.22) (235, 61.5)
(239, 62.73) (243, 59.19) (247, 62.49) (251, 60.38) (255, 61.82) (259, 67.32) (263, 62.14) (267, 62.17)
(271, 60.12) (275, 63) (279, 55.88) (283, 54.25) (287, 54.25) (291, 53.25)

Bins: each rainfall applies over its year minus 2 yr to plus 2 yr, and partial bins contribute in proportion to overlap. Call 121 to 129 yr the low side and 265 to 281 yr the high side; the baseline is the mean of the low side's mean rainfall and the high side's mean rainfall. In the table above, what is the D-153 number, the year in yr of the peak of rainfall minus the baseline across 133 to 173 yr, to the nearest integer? 135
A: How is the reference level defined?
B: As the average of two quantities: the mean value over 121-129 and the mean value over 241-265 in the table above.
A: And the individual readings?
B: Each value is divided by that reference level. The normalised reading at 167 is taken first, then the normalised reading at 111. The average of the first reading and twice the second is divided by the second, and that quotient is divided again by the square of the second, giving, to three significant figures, 1.32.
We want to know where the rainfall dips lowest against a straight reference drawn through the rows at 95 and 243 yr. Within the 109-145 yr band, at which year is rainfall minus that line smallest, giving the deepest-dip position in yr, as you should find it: 143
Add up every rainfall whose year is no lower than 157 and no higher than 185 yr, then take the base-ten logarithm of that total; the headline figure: 2.63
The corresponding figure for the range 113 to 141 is 2.67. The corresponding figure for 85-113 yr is 2.71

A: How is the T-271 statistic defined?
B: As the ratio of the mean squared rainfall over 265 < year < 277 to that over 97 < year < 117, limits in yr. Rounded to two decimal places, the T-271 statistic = 0.73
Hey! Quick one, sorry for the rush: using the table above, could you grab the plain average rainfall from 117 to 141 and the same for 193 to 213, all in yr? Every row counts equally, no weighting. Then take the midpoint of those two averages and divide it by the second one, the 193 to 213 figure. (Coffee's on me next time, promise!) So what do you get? 1.06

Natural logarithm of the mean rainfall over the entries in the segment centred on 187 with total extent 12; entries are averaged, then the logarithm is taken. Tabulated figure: 4.13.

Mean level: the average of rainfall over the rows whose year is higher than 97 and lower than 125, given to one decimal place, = 72.3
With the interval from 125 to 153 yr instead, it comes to 64.1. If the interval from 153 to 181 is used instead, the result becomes 61.2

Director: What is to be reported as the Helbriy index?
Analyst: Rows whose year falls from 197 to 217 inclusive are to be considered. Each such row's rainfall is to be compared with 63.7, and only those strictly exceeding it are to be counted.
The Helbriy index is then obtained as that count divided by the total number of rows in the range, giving 0.00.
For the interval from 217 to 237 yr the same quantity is 0.20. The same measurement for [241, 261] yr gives 0.20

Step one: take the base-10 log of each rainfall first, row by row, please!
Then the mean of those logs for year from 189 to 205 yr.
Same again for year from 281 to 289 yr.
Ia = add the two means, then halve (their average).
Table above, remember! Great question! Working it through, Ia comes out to 1.76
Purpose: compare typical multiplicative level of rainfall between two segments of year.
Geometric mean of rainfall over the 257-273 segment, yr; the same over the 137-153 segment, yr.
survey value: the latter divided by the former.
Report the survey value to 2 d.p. 1.00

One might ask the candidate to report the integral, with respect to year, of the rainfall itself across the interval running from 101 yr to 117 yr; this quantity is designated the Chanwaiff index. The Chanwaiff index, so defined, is 1154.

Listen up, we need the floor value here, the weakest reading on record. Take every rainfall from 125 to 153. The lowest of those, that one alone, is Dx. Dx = 61.9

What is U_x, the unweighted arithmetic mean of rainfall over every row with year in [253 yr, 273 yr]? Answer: 63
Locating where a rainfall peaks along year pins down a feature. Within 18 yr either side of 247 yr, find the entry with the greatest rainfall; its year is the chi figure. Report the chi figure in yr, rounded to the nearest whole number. 259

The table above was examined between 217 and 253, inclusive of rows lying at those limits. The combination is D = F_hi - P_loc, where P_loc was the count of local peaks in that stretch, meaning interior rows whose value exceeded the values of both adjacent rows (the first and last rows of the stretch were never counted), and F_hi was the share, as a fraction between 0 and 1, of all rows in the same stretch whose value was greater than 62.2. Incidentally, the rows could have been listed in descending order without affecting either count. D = -2.6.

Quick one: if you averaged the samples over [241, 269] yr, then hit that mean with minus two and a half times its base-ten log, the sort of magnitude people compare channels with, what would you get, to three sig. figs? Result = -4.48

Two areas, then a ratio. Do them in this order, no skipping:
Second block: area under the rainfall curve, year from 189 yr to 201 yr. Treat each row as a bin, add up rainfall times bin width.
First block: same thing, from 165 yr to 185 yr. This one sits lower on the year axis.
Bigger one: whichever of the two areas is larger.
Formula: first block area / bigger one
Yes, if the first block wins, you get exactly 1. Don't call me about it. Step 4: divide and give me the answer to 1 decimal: 1.0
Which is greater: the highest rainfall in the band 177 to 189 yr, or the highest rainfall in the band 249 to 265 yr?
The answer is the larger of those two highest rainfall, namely 67.3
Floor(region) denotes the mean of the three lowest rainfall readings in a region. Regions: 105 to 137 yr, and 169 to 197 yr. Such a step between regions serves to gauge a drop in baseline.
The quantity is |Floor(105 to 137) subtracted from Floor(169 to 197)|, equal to 6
